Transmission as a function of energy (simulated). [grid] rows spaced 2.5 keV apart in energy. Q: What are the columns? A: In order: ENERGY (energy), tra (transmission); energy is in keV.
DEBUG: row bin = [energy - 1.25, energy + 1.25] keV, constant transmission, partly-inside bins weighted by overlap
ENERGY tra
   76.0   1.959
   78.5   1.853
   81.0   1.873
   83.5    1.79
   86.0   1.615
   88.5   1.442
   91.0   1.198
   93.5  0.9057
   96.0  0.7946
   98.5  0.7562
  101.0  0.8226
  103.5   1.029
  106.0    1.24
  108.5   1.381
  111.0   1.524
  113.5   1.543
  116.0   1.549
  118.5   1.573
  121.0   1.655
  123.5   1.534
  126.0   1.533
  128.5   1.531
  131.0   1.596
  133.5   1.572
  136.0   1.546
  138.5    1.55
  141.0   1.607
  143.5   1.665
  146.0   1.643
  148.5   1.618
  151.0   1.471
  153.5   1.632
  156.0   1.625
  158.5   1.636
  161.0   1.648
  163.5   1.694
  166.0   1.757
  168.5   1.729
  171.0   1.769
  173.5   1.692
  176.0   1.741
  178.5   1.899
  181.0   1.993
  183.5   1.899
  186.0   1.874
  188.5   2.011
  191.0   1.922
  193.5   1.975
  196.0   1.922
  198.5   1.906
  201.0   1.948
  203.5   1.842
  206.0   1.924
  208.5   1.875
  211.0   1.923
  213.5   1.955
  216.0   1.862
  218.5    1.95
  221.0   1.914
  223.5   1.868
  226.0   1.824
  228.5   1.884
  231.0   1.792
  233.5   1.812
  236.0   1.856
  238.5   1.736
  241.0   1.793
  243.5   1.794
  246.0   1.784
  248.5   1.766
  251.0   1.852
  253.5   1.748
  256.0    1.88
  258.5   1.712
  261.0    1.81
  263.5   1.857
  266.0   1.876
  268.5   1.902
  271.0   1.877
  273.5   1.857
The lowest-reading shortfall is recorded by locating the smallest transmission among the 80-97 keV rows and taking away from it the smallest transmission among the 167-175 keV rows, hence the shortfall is -0.90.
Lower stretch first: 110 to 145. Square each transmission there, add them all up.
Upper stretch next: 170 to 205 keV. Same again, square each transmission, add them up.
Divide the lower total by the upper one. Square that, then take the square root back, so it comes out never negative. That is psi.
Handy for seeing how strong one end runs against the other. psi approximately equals 0.69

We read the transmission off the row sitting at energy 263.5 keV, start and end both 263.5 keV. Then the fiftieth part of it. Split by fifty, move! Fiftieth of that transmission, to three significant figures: 0.0371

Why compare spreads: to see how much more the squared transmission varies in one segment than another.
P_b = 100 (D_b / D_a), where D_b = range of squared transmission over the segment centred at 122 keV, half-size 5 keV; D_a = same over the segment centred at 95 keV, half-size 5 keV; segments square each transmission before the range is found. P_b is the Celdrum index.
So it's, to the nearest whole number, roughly 45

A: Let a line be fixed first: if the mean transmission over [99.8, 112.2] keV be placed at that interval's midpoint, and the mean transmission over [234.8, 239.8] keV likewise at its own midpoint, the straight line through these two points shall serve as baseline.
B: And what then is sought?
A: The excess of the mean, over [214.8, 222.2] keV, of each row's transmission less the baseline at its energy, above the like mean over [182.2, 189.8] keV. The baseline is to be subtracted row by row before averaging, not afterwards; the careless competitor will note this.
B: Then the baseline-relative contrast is -0.17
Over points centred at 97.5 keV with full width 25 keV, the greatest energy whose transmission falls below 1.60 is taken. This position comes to 108.5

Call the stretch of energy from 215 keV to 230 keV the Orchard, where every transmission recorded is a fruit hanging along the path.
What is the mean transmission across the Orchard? 1.88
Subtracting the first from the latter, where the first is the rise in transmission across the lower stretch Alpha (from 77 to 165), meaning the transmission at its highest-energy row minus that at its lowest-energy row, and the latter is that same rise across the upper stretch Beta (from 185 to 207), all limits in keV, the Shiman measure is 0.2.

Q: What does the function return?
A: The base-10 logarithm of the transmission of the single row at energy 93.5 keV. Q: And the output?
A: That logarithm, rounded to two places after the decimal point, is -0.04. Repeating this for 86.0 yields 0.21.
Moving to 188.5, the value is 0.30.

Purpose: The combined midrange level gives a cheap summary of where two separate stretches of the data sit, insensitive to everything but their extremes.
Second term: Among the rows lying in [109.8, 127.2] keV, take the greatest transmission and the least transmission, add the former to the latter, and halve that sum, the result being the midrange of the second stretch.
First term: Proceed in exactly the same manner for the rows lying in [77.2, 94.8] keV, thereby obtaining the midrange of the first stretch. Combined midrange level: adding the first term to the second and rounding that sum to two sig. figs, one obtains 3.0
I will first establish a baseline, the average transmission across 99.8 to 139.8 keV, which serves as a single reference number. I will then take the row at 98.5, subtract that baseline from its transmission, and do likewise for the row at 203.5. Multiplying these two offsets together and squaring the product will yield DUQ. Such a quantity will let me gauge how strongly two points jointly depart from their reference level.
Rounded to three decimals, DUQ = 0.074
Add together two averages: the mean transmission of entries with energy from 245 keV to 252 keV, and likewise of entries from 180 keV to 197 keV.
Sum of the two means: 3.74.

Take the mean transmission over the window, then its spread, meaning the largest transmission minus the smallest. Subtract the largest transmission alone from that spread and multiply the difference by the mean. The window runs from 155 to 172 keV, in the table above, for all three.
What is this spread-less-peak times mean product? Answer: -2.75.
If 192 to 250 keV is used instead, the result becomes -3.24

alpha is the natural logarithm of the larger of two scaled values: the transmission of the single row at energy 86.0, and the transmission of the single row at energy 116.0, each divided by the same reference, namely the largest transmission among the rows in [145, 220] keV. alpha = -0.219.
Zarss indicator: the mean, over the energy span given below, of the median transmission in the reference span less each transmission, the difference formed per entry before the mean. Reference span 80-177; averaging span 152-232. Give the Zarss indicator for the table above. -0.27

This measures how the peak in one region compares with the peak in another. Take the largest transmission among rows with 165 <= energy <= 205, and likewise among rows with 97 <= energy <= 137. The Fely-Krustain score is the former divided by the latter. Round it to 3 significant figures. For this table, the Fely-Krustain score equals 1.22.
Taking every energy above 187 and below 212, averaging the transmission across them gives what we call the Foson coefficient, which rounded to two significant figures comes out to 1.9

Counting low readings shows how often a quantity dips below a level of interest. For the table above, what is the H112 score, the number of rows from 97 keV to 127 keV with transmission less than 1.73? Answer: 12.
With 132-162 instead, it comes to 12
